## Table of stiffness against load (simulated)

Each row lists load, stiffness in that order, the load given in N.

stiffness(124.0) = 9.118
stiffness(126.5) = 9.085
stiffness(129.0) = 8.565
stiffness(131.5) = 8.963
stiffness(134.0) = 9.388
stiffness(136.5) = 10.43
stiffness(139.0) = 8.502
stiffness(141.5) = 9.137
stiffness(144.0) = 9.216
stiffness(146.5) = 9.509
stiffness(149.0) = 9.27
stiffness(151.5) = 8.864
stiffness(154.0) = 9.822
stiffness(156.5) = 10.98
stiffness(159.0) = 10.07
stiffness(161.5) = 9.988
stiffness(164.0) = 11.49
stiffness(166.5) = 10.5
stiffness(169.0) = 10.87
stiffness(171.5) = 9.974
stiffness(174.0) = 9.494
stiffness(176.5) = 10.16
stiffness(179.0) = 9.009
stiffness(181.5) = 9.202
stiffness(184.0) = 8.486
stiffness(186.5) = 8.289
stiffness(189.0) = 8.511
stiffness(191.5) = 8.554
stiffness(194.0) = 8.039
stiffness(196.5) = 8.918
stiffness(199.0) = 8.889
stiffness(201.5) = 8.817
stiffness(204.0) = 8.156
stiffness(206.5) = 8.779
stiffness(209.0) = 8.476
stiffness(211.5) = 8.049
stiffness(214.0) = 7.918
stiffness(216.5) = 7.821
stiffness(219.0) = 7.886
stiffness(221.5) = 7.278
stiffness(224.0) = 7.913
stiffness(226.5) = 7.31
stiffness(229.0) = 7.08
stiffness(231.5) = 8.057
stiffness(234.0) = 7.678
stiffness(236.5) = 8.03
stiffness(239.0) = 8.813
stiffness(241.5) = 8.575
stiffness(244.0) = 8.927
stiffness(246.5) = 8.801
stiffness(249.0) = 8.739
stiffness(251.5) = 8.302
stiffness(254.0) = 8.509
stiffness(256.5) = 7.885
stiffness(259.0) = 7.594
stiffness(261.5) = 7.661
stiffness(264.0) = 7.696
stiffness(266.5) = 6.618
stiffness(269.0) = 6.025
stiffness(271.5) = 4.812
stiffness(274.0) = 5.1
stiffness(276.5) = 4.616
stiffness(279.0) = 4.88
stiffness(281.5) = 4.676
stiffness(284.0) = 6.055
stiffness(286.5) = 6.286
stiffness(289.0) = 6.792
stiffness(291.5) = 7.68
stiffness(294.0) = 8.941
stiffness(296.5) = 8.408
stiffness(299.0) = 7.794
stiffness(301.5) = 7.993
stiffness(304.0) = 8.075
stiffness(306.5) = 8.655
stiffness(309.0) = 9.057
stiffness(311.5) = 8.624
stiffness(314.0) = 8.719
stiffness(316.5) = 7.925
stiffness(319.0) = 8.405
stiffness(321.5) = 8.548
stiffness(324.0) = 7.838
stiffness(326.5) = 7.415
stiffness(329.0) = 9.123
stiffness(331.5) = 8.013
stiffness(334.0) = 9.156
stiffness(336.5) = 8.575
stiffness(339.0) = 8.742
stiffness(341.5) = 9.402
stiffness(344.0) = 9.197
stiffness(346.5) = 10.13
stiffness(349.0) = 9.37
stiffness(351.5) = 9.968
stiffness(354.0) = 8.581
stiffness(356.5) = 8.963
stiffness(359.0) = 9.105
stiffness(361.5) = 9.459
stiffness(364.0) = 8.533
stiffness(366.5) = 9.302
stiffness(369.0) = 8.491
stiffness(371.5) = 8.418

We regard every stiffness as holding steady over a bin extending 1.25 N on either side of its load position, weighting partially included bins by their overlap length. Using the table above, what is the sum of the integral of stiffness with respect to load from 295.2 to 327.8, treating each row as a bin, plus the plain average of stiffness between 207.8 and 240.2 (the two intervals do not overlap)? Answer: 277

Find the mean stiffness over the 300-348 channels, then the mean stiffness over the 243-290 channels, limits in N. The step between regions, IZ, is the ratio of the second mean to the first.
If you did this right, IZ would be 0.79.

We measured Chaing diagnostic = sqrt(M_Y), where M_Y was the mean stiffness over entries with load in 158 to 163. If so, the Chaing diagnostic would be 3.2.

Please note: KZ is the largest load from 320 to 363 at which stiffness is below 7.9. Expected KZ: 326.5 N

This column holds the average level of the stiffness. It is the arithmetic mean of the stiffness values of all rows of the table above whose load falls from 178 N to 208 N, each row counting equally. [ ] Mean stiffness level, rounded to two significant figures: 8.6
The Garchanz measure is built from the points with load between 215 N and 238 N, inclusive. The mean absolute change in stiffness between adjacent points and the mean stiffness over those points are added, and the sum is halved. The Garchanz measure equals 4.08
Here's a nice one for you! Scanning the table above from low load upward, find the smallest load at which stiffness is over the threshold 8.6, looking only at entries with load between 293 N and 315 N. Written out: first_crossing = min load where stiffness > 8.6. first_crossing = 294.0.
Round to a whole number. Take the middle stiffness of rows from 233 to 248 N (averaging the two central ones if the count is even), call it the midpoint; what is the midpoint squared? 75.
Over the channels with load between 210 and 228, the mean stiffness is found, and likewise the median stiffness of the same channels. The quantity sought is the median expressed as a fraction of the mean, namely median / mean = 1.019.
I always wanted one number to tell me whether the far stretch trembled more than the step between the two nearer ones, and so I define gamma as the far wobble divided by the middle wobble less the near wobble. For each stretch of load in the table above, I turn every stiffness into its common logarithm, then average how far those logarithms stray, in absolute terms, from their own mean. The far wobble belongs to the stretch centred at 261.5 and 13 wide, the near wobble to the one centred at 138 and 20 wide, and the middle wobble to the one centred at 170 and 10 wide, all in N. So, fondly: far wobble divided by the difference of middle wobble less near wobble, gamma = 40.6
